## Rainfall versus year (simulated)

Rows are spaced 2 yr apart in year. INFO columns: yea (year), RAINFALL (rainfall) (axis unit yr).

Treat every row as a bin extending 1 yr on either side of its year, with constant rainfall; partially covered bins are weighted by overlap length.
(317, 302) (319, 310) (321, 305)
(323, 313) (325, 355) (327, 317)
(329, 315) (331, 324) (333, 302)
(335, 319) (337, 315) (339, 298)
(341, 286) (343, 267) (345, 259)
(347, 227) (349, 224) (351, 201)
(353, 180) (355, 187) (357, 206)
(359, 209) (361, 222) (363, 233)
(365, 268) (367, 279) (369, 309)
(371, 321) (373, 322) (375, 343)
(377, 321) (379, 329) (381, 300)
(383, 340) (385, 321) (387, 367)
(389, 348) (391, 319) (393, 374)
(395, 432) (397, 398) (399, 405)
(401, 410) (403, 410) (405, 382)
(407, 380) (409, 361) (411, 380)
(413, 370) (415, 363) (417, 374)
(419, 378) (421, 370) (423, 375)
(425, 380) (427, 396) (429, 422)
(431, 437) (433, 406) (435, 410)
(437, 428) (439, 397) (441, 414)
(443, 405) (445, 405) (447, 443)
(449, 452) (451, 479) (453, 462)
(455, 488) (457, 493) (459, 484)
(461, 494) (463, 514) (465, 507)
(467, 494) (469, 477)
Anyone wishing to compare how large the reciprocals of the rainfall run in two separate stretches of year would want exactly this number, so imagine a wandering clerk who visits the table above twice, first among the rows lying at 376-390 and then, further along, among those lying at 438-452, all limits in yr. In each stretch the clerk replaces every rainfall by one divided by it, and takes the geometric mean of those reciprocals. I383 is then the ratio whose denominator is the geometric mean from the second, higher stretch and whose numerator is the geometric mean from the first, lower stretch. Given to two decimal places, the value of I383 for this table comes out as 1.29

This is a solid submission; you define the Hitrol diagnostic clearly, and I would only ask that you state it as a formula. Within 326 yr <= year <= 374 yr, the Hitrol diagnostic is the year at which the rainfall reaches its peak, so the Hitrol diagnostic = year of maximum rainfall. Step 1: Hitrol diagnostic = 331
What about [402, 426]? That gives 403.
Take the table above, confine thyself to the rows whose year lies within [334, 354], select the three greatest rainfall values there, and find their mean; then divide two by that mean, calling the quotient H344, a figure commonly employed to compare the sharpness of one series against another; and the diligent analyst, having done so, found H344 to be 0.0064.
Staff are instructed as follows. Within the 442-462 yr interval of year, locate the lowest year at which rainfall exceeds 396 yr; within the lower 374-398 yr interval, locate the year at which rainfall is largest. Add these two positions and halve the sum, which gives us 419 yr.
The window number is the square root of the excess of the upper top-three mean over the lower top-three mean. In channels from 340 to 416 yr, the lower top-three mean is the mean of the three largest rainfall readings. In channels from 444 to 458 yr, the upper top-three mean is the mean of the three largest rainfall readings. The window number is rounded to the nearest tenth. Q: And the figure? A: 8.3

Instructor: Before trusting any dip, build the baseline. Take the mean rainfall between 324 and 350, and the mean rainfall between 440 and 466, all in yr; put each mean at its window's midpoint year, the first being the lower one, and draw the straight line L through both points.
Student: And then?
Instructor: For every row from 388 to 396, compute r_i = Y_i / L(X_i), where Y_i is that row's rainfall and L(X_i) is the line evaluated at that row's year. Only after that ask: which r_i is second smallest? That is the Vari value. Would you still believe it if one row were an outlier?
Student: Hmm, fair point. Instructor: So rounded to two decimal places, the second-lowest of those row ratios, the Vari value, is 0.94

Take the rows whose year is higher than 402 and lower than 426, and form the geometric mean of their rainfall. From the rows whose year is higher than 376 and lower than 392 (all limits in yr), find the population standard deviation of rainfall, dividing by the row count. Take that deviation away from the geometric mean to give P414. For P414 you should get 357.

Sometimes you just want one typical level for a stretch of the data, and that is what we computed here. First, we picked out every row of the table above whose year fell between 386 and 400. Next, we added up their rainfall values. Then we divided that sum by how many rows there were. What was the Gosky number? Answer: 378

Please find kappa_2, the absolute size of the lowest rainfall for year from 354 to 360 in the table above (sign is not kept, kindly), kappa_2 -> 187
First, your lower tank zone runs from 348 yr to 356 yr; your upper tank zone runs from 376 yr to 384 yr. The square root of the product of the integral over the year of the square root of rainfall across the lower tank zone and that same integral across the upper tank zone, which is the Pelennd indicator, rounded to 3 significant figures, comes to 127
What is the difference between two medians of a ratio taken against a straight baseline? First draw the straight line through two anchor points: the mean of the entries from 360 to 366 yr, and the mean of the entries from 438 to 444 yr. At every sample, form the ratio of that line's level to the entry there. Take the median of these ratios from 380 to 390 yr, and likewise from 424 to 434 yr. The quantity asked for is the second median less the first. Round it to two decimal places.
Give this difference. 0.10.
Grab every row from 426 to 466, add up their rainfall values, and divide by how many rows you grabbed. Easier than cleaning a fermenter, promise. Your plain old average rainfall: 447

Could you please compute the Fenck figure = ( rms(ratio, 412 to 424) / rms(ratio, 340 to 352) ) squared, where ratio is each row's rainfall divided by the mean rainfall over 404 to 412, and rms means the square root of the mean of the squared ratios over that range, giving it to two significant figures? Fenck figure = 2.3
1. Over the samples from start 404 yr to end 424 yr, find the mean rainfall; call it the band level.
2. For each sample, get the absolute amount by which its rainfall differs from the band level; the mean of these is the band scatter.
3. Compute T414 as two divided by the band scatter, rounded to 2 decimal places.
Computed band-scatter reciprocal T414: 0.34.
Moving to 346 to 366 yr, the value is 0.10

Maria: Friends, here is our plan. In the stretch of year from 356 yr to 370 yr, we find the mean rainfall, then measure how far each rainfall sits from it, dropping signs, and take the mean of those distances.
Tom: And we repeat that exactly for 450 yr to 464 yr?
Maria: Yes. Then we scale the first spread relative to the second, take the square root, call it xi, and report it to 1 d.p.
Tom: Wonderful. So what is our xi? 1.7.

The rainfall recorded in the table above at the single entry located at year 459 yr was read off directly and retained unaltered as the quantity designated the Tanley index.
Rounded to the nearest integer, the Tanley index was 484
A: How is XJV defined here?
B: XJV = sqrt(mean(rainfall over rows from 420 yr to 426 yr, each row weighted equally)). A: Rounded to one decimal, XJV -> 19.4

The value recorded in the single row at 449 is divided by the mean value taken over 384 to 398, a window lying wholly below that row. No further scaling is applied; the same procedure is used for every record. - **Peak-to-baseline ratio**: 1.2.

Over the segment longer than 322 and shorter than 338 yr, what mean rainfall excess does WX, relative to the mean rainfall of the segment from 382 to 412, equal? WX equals -55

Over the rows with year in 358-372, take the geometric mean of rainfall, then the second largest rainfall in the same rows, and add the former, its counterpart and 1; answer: 570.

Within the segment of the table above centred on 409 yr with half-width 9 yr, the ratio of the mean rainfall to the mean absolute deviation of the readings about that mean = 29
